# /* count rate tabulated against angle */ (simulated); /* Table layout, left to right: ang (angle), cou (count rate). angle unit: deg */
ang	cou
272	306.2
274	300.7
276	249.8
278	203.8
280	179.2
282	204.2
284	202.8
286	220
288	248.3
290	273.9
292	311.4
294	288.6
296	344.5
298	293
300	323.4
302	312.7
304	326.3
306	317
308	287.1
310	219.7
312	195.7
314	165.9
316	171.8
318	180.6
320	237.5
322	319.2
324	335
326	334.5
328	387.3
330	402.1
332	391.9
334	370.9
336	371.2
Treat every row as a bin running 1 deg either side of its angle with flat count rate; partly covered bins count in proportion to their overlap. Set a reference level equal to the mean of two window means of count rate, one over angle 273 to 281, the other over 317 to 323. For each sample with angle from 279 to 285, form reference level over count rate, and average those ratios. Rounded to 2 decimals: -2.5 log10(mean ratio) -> -0.23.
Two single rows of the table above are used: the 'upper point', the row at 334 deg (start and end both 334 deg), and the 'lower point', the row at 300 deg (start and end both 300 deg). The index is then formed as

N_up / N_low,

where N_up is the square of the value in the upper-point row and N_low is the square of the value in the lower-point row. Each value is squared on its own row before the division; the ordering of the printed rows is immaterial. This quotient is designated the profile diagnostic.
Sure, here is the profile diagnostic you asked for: 1.3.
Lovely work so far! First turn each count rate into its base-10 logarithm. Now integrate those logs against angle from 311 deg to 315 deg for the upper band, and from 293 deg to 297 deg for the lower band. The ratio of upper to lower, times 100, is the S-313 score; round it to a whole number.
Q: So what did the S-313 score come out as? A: 90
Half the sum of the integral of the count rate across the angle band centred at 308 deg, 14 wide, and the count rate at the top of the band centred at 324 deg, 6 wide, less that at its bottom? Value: 1832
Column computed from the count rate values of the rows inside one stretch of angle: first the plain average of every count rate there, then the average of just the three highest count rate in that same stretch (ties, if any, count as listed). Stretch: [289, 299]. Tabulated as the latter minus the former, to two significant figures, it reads 14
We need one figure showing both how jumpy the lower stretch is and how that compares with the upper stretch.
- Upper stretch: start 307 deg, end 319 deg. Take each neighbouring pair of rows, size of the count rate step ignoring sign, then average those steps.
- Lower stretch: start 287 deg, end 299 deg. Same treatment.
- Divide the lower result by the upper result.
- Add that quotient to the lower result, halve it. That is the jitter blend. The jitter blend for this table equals 20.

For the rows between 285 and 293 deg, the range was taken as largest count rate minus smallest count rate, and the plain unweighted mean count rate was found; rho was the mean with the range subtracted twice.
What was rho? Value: 81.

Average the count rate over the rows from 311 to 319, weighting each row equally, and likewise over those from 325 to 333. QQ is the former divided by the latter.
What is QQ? 0.47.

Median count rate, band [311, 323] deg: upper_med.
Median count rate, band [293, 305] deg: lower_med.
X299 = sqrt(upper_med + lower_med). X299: 22.5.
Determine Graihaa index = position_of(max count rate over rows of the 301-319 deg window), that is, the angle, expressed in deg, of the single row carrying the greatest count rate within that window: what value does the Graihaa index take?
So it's 304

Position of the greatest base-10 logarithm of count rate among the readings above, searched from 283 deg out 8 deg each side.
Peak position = 290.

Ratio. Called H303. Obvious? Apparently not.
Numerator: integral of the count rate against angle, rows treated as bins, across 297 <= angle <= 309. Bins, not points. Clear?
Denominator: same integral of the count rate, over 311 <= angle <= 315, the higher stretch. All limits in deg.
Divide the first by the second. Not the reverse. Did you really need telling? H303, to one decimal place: 5.1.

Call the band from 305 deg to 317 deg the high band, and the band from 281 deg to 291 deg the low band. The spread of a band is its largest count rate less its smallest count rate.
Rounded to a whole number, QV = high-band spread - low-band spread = 80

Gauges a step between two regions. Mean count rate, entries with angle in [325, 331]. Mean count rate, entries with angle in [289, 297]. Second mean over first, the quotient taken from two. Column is 1.19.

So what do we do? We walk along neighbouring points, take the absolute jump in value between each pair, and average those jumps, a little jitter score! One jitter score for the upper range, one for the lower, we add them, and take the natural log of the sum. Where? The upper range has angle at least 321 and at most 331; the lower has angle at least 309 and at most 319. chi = 3.64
